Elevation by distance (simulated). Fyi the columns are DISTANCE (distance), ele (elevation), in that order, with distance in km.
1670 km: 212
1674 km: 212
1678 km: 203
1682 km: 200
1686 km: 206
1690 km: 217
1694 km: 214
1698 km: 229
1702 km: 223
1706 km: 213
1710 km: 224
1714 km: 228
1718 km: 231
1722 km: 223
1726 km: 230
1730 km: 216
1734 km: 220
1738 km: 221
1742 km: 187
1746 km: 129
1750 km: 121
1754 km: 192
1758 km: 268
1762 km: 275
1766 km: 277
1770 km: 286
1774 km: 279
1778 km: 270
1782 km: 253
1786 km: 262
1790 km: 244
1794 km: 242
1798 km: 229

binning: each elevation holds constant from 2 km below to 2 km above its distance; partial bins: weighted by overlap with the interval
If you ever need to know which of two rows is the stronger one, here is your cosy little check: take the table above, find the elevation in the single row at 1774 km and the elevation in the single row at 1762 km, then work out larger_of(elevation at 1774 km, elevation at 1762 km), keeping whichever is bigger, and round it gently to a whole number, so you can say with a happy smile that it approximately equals 279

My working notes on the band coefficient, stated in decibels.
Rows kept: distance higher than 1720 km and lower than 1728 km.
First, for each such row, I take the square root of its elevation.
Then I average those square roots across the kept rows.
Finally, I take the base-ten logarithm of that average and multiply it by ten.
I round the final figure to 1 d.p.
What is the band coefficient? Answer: 11.8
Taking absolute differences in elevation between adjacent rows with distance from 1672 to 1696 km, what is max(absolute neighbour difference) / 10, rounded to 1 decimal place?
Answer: 1.1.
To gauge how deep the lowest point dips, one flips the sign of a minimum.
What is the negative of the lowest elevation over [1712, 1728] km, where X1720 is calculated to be -223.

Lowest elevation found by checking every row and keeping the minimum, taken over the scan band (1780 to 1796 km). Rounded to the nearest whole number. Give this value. 242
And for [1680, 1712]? 200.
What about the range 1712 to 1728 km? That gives 223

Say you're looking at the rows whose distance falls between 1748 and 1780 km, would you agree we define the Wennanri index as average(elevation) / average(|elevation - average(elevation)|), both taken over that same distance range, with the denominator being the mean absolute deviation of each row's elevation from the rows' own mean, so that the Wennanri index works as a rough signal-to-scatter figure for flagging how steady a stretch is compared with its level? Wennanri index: 5.5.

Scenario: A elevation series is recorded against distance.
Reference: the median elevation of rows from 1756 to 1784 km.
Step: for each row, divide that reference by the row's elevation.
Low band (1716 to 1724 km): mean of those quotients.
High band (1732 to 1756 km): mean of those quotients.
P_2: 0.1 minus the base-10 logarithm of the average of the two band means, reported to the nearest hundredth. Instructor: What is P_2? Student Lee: -0.05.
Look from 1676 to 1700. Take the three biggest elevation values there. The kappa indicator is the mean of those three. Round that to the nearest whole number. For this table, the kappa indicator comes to 220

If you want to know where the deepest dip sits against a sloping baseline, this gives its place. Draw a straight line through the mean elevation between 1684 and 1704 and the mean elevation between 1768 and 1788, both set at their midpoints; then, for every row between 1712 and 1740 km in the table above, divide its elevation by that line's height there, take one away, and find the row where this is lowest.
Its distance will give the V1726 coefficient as 1730 km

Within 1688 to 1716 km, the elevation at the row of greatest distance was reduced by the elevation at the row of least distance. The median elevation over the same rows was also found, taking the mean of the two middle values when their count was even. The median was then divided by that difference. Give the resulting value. 20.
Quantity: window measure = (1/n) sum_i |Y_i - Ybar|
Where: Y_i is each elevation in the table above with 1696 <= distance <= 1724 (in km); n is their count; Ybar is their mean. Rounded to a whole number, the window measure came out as 4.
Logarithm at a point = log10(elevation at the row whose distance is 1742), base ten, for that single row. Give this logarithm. 2.27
